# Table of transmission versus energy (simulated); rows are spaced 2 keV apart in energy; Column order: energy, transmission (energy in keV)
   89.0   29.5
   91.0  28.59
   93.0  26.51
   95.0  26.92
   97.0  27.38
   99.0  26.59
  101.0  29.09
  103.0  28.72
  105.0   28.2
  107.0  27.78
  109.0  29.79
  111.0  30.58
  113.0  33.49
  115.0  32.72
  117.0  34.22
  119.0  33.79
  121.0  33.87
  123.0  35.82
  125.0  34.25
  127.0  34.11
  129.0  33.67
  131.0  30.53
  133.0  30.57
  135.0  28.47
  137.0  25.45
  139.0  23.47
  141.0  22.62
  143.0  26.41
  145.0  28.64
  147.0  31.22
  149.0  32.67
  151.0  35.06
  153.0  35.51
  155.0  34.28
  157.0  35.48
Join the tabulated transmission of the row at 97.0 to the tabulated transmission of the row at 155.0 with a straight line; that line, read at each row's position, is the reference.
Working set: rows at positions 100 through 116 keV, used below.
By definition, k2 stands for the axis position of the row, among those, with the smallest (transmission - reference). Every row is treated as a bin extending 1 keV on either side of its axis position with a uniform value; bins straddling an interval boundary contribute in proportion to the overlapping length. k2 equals 107.0 keV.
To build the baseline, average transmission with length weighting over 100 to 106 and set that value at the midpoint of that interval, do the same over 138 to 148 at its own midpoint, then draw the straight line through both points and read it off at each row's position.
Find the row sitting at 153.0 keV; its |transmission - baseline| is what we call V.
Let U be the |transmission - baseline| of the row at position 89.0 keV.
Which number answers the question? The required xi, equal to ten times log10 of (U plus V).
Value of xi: 9.8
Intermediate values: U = 0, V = 10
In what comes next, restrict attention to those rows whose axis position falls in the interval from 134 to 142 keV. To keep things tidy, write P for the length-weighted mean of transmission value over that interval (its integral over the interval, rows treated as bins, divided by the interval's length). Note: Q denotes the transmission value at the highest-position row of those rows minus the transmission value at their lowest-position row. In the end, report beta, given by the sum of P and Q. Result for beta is 19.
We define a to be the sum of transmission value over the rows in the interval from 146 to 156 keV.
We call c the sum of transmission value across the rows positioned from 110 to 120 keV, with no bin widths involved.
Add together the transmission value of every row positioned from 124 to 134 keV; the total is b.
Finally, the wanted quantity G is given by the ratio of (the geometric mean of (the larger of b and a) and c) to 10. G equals 16.7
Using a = 169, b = 163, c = 165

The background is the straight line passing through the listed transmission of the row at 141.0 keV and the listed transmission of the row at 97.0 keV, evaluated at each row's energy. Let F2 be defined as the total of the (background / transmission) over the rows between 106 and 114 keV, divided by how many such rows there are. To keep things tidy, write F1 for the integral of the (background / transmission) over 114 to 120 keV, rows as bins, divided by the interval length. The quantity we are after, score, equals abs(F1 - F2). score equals 0.11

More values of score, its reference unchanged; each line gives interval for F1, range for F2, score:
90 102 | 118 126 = 0.28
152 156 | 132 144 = 0.28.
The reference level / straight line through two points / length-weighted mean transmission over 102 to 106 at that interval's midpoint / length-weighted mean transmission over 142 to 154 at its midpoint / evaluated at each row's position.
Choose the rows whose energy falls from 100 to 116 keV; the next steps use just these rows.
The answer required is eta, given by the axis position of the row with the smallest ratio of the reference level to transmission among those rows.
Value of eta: 113.0 keV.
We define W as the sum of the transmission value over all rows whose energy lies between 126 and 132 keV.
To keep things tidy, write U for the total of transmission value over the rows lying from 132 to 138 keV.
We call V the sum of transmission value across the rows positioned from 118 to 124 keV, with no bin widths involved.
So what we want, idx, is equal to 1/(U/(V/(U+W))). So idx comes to 0.0067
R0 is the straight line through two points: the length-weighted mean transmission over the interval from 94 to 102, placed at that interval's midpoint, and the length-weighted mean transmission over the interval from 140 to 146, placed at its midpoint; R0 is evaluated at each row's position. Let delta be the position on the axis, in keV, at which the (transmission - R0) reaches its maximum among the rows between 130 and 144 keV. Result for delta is 133.0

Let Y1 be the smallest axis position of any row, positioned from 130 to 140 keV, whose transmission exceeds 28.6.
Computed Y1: 131.0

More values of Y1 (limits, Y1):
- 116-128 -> 117.0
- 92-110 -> 101.0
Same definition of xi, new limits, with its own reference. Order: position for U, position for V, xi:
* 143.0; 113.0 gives 7.3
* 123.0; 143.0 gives 9.2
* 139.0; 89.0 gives 5.2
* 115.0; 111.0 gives 8.5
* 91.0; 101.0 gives 0.2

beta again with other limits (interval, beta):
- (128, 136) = 26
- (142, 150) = 36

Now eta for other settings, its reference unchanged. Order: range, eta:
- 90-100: 91.0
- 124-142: 125.0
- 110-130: 123.0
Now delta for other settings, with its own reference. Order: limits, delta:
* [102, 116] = 113.0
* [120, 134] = 123.0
